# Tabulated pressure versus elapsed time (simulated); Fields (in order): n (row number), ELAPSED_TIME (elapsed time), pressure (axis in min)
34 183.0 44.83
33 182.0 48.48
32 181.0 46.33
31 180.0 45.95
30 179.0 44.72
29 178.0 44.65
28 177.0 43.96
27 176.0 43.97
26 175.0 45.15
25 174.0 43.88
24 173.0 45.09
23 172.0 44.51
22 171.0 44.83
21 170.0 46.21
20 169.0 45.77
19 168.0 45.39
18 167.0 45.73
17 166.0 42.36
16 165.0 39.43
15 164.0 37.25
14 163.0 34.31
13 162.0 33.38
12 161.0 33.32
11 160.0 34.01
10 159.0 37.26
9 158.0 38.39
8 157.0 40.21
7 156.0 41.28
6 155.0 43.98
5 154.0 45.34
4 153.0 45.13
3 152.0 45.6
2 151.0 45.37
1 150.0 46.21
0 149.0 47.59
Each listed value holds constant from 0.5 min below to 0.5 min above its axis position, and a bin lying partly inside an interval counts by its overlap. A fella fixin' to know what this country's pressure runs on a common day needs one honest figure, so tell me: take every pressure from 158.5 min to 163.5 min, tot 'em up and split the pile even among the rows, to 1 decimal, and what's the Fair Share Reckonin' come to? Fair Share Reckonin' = 34.5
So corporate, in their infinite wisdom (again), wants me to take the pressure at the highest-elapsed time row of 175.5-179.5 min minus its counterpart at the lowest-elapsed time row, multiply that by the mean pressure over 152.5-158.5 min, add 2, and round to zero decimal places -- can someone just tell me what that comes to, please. 34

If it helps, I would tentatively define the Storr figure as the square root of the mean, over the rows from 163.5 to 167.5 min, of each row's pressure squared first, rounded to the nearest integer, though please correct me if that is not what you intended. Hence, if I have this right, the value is 41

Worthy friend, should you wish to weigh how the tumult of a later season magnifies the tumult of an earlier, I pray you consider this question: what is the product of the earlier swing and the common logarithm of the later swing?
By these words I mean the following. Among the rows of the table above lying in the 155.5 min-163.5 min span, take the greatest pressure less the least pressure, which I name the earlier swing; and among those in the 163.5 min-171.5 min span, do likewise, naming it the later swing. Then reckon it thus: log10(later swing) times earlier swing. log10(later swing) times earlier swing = 7.6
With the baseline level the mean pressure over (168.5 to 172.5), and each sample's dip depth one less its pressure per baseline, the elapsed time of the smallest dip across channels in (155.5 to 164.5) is 156.0 min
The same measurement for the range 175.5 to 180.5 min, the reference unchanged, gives 180.0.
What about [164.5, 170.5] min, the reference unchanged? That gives 170.0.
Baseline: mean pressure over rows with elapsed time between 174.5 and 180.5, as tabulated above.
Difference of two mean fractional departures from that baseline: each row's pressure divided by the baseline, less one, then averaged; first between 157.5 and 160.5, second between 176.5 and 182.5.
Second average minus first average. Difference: 0.20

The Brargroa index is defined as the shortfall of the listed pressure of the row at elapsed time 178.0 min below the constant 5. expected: -40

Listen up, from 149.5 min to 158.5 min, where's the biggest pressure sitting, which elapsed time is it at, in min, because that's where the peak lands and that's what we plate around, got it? 150.0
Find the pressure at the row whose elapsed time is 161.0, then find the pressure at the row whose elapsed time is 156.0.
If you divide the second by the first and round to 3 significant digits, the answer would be 1.24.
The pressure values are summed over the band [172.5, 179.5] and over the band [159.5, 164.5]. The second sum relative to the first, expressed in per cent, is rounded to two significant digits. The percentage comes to 55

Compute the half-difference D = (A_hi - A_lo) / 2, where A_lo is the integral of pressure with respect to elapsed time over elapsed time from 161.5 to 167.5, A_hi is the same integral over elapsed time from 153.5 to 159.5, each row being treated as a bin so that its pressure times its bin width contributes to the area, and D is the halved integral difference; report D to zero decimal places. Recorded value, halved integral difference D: 7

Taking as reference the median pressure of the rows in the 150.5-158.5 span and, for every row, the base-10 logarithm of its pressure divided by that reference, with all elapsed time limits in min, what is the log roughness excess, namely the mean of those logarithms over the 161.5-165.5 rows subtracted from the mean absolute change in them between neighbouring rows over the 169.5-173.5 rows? 0.10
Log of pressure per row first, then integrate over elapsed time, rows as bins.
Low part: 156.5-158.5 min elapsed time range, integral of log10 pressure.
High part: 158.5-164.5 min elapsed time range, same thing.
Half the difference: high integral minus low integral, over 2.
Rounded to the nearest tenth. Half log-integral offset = 3.0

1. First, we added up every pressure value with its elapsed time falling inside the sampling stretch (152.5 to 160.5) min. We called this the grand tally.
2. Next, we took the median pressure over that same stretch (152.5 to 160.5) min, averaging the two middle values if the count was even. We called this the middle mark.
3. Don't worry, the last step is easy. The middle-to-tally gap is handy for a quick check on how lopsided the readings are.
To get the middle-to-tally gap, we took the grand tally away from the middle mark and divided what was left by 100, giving -2.8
